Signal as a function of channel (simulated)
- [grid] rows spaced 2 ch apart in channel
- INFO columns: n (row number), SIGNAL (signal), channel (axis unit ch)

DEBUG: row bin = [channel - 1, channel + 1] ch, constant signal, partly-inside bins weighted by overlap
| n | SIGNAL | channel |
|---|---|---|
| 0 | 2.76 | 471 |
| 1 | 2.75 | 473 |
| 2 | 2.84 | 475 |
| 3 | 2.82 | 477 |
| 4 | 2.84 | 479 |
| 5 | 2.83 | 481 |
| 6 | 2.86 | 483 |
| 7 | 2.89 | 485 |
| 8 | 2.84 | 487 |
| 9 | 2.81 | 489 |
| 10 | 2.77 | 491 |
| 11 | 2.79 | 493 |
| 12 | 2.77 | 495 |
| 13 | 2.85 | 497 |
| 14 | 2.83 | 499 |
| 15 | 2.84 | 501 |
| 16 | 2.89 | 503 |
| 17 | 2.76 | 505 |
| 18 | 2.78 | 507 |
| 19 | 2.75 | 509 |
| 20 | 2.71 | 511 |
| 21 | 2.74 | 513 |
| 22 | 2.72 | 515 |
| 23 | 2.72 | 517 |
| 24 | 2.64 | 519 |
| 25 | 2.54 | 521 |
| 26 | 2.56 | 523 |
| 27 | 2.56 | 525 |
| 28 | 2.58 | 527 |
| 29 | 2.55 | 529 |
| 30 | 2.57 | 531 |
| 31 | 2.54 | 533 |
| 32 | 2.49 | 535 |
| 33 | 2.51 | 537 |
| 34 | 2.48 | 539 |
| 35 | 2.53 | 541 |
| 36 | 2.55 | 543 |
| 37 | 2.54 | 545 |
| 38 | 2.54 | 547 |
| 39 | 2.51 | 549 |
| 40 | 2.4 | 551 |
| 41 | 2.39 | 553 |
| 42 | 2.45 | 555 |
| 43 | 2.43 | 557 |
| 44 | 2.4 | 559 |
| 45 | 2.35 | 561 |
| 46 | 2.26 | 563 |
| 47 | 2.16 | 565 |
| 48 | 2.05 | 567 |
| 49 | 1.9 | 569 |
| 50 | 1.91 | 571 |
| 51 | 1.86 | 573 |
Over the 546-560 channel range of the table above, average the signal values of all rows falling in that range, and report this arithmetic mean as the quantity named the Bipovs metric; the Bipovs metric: 2.45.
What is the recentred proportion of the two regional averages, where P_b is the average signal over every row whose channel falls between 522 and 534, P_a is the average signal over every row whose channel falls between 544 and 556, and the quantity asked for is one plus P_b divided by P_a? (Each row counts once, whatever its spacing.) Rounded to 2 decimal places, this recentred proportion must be 2.04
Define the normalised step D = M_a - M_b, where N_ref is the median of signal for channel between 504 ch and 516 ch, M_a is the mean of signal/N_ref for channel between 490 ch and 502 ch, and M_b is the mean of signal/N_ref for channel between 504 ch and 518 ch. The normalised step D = 0.02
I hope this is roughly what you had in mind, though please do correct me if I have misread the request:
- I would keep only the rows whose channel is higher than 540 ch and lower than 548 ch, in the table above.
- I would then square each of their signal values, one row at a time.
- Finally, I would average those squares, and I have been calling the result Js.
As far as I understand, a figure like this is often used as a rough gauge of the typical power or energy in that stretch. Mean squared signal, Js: 6.5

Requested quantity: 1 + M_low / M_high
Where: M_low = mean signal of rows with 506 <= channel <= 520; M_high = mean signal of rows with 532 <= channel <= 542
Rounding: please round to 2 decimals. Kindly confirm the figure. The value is 2.08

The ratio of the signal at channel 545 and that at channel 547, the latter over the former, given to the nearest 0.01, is 1.00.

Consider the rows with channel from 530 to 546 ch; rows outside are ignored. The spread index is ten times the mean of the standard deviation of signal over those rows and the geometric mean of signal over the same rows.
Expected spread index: 12.8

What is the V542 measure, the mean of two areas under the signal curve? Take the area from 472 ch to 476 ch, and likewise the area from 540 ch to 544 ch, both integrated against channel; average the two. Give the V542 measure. 10.7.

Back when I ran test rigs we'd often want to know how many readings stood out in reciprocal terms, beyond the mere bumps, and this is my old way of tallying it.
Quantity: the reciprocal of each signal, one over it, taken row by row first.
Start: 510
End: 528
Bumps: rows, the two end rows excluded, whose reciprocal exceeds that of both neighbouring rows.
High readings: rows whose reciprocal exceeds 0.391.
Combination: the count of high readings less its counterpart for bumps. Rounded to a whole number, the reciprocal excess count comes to 0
